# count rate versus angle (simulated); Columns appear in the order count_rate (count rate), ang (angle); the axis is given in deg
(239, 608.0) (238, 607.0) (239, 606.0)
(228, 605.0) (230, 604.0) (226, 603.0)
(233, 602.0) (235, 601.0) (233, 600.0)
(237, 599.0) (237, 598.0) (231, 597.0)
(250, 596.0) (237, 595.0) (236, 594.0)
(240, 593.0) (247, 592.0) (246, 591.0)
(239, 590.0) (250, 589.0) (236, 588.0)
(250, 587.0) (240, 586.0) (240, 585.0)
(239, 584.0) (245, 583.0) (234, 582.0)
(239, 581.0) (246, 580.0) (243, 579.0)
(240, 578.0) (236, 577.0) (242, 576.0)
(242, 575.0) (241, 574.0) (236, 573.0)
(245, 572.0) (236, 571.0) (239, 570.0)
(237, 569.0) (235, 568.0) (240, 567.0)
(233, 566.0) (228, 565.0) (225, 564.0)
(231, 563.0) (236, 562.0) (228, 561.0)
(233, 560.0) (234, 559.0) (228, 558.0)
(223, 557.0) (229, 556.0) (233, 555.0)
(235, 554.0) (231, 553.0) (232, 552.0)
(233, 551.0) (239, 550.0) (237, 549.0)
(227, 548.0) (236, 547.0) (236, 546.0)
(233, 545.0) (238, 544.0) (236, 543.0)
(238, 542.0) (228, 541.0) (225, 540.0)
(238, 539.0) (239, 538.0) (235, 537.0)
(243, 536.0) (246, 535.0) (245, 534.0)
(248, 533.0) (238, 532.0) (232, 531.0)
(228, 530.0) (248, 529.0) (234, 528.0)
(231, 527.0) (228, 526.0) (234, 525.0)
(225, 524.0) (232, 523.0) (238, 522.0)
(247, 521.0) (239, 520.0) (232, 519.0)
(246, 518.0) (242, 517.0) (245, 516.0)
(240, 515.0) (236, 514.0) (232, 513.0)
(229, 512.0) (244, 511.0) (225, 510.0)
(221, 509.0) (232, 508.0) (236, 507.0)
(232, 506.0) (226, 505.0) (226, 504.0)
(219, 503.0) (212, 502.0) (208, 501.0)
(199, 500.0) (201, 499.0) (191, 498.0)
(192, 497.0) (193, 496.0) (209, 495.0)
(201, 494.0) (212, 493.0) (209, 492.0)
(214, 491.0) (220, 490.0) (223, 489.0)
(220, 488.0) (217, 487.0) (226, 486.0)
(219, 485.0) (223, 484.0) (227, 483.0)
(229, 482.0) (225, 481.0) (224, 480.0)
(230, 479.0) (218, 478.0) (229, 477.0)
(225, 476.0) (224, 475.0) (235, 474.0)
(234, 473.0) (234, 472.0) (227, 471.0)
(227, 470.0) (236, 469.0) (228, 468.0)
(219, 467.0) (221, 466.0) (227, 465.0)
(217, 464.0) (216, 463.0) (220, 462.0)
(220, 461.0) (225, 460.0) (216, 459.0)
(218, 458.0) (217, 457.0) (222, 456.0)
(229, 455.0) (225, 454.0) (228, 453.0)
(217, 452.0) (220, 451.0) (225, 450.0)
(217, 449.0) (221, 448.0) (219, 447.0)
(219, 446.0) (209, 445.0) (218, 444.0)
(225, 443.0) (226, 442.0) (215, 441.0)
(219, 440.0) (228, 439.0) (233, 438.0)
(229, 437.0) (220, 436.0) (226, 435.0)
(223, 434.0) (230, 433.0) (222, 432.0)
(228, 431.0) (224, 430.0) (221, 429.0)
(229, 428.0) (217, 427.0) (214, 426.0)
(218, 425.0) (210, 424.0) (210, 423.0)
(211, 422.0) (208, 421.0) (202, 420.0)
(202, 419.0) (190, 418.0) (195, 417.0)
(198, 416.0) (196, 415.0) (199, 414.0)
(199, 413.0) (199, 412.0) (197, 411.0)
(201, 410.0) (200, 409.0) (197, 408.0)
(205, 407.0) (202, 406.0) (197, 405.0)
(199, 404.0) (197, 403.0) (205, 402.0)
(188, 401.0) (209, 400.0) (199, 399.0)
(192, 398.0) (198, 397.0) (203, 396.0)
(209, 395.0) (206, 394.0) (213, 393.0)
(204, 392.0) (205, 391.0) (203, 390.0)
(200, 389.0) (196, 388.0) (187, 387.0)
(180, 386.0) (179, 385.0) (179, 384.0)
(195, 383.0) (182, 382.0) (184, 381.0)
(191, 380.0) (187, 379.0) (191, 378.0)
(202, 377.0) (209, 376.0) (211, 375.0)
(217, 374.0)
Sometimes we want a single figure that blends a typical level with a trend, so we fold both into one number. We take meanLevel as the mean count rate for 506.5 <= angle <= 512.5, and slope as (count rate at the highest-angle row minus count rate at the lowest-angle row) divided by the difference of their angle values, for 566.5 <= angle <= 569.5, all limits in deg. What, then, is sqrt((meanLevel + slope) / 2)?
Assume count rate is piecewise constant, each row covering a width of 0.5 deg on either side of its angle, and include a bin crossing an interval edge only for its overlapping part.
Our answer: 10.7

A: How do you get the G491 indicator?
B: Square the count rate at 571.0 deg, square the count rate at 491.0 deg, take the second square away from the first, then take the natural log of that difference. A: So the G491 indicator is 9.2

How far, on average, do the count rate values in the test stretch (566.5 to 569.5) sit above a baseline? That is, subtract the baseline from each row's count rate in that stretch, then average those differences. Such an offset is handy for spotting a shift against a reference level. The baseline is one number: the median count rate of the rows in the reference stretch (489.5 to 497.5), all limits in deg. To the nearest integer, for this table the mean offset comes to 28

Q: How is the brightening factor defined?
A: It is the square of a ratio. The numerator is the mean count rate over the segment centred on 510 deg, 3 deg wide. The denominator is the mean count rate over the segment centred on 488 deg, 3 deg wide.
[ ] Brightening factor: 1.09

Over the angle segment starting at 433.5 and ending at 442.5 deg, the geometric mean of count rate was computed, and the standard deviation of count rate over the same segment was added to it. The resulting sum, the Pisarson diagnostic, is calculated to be 230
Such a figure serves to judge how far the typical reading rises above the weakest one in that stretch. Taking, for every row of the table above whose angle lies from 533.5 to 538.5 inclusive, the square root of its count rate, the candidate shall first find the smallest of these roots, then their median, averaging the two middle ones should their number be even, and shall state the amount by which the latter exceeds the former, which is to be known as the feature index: 0.259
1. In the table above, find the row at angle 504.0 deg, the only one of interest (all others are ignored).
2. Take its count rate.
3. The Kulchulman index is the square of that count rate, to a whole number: 51076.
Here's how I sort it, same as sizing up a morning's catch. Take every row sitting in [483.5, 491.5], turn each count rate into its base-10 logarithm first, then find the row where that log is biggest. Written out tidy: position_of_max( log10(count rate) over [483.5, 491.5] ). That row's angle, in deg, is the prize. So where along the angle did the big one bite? 486.0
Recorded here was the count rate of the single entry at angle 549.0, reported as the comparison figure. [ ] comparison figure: 237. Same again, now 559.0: 234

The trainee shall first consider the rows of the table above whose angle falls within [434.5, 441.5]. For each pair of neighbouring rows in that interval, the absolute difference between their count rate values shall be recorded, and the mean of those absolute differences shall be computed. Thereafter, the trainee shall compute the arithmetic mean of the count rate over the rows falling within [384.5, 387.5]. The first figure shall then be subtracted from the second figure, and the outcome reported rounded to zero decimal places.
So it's 176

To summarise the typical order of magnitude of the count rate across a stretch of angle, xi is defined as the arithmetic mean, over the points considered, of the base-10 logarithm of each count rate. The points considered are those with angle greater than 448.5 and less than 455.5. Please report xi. 2.35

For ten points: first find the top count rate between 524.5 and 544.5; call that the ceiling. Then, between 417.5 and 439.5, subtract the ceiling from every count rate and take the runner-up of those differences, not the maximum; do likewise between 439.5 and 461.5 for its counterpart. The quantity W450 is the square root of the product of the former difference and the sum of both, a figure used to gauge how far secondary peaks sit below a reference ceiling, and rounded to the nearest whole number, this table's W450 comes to 26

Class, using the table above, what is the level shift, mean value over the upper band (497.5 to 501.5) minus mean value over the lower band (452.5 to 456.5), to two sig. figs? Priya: -26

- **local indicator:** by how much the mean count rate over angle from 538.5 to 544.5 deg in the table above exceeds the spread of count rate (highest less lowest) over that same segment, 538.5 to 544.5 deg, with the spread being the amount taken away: 221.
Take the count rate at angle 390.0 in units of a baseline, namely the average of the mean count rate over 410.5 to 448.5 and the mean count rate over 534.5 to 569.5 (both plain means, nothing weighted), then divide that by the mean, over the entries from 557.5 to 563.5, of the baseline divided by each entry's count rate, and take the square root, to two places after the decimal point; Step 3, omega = 0.97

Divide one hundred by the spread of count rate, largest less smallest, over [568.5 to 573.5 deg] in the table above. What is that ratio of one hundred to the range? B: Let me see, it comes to 11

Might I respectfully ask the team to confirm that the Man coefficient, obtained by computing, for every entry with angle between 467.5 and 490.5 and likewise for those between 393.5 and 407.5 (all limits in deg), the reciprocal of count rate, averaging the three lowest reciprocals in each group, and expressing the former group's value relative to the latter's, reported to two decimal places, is 0.89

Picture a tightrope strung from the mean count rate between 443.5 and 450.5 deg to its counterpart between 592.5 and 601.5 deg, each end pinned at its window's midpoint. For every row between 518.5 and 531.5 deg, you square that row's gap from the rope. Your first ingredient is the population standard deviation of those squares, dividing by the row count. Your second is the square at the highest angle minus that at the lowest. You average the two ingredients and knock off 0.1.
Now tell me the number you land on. 58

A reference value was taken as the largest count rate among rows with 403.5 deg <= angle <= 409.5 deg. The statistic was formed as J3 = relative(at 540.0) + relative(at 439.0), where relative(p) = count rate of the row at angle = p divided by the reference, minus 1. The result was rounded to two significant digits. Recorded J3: 0.21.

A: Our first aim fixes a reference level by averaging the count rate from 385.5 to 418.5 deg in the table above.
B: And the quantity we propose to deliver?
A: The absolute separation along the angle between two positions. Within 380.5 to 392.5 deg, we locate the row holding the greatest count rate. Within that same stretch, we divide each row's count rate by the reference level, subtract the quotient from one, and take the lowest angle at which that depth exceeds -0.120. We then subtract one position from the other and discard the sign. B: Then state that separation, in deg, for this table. 10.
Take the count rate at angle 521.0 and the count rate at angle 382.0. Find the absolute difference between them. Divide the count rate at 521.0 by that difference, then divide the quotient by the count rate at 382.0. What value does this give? 0.02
